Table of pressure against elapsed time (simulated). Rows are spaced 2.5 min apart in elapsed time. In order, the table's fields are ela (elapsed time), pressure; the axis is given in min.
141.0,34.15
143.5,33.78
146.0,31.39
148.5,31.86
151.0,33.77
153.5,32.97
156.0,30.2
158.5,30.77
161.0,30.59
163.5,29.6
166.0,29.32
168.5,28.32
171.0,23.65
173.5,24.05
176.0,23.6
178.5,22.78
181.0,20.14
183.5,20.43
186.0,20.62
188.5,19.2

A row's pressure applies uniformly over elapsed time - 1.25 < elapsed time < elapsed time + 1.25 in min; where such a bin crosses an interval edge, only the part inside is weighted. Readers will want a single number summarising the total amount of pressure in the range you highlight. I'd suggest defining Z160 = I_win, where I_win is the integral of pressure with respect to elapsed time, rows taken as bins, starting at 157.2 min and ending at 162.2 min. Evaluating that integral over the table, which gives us 153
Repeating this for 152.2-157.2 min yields 158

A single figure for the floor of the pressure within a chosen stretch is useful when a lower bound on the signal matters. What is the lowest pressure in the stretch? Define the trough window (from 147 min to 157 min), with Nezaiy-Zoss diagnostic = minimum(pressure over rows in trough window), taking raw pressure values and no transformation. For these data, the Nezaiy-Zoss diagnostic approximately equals 30.2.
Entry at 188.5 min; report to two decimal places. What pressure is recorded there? 19.20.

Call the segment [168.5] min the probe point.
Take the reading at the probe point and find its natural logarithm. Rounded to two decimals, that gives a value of 3.34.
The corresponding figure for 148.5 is 3.46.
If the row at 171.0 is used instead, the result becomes 3.16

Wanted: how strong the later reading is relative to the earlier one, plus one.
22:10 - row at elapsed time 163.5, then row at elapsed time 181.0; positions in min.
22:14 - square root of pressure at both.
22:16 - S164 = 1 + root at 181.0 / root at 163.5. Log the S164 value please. 1.82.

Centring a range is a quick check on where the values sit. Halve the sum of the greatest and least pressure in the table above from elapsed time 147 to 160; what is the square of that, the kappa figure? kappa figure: 1023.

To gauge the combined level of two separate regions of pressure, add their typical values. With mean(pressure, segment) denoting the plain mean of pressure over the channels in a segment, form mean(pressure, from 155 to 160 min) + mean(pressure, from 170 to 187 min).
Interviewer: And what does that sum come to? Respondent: 52.7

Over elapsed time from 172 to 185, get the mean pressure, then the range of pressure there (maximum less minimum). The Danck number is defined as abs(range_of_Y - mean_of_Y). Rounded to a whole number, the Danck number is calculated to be 18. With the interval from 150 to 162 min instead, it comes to 28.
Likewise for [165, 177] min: 20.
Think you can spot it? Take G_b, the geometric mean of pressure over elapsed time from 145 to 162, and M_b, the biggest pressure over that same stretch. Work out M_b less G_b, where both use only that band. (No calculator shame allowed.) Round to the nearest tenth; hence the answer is 2.1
